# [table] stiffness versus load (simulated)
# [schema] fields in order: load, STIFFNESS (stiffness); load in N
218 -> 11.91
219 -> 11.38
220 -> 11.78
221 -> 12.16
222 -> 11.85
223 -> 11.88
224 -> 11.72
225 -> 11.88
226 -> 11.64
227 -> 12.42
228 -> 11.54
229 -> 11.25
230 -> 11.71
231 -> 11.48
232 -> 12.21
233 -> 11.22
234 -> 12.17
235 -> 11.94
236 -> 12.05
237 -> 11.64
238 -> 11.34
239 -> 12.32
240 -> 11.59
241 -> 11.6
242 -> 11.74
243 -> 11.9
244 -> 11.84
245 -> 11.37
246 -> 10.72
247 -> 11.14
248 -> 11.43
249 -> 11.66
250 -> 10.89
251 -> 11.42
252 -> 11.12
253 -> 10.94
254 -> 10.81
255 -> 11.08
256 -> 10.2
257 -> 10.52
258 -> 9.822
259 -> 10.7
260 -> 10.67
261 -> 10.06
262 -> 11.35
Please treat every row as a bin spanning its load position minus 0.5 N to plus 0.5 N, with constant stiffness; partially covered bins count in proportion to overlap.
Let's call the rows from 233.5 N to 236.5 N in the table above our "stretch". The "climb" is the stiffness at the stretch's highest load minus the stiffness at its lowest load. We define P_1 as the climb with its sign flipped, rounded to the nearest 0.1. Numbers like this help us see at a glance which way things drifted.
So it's 0.1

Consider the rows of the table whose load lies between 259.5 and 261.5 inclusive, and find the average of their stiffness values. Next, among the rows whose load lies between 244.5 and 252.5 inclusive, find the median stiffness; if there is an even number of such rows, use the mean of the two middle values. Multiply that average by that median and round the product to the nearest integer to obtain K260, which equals 117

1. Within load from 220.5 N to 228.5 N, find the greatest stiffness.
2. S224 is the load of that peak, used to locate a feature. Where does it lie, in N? 227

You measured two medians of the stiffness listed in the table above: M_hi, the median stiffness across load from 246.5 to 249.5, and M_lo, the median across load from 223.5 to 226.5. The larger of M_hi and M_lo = 11.7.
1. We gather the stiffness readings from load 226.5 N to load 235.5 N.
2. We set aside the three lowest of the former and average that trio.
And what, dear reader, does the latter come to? 11.3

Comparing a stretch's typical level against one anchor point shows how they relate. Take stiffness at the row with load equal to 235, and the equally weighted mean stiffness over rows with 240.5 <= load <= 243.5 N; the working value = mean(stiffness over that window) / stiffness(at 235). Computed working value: 0.98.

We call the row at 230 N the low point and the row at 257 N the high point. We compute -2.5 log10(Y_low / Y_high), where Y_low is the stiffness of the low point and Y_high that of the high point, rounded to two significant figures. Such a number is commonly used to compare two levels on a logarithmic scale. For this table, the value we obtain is -0.12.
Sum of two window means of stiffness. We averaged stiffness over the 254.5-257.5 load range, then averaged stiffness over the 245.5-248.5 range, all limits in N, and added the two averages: 21.7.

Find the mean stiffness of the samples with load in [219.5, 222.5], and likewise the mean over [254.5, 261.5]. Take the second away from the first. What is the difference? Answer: 1.5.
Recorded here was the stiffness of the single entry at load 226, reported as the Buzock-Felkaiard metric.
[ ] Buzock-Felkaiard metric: 11.64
